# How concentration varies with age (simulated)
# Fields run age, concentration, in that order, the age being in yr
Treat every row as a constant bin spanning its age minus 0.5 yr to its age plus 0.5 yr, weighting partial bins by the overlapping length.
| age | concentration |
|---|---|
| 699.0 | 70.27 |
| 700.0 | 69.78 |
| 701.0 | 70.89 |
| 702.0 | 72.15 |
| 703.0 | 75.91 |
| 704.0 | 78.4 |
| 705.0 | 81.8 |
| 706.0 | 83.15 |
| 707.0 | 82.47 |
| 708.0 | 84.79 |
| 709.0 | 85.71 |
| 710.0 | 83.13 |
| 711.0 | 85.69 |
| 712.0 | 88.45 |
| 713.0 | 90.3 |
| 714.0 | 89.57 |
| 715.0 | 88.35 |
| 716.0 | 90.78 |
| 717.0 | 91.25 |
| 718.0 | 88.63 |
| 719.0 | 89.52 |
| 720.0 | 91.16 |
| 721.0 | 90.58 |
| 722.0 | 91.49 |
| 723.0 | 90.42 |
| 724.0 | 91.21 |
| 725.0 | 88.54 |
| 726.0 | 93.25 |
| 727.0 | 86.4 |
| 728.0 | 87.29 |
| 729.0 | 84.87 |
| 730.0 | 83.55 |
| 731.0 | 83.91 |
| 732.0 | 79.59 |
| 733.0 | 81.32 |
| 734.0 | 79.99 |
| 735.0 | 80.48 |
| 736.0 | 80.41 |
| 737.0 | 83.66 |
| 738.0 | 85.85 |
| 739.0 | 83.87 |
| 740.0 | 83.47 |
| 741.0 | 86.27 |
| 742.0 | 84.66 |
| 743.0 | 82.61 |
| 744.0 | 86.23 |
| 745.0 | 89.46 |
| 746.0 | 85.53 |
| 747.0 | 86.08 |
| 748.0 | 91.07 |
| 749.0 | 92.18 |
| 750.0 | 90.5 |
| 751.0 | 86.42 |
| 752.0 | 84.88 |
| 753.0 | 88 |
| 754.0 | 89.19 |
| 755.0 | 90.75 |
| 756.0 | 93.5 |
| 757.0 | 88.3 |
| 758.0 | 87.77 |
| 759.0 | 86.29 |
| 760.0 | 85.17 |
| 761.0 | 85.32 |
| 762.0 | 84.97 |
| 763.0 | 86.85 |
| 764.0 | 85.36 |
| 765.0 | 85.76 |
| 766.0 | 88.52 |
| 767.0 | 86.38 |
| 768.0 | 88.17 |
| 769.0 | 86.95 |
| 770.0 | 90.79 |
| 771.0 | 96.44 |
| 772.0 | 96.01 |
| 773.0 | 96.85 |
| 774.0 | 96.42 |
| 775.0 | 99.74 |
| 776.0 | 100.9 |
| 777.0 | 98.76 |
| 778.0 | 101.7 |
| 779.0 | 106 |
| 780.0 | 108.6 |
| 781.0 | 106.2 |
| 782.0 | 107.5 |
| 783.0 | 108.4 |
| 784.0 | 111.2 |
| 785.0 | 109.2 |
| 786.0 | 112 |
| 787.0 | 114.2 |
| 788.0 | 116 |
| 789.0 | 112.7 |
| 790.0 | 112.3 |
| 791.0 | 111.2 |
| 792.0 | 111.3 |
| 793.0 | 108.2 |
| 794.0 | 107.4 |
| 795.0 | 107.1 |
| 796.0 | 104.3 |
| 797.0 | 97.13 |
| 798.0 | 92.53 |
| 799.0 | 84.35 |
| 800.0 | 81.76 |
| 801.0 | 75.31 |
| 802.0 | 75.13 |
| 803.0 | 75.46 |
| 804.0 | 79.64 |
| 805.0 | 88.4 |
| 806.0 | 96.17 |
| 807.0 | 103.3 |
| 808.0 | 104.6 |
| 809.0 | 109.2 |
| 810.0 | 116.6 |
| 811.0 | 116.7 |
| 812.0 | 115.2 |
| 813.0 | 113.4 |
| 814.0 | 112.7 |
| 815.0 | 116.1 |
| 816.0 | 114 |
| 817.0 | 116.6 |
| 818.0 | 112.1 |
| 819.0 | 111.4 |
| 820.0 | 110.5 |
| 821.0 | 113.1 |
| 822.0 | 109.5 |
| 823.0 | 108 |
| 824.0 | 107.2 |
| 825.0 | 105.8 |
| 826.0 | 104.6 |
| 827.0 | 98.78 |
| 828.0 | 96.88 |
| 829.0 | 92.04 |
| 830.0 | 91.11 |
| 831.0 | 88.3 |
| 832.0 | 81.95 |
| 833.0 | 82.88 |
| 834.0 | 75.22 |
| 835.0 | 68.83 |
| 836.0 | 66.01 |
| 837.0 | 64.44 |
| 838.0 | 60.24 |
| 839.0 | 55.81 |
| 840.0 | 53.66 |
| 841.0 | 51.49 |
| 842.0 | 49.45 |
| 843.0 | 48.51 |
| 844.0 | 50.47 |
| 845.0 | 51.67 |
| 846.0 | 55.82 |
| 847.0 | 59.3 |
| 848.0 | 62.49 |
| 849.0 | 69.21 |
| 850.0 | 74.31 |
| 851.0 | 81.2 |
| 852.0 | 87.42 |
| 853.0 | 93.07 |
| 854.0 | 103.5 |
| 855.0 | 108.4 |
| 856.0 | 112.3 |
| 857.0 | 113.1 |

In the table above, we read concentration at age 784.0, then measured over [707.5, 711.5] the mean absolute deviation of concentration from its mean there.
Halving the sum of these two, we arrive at 56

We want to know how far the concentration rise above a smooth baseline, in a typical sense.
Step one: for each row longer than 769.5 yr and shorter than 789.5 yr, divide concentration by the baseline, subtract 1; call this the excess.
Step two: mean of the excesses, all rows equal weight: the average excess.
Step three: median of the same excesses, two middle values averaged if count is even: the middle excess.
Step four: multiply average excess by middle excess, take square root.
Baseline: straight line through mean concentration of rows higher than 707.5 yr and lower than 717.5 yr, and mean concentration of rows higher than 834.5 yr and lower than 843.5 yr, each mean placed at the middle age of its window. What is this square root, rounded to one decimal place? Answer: 0.5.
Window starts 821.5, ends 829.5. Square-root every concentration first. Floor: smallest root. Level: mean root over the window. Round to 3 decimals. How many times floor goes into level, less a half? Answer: 0.557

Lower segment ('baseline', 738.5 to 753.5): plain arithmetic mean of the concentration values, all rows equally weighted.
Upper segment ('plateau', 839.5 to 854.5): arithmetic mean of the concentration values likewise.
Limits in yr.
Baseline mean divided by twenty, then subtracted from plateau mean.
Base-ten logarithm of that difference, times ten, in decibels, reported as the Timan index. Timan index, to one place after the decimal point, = 17.9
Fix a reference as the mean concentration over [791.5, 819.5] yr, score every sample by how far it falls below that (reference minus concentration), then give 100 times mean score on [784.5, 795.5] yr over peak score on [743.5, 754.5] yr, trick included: -56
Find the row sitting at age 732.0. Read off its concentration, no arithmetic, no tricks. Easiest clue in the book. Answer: 79.59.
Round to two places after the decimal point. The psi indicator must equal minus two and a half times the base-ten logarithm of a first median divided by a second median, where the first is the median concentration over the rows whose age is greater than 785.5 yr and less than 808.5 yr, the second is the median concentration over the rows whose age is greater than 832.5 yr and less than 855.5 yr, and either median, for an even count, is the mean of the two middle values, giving -0.52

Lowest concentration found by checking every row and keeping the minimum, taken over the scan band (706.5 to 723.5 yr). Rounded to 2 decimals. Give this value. 82.47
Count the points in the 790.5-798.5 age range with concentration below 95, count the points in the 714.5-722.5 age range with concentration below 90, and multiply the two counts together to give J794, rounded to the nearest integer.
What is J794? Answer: 3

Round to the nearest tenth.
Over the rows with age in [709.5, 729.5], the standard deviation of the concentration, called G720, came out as 2.5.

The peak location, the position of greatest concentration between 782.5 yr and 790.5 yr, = 788.0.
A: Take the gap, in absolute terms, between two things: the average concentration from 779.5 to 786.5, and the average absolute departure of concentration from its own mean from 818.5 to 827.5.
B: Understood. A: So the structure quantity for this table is 106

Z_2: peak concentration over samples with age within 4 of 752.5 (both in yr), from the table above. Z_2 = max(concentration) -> 93.5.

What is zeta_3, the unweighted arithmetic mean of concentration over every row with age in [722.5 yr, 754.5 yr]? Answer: 86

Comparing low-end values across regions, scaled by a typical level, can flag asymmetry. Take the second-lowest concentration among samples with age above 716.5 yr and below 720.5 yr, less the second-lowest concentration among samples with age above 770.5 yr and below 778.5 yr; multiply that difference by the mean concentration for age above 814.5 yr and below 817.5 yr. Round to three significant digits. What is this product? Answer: -797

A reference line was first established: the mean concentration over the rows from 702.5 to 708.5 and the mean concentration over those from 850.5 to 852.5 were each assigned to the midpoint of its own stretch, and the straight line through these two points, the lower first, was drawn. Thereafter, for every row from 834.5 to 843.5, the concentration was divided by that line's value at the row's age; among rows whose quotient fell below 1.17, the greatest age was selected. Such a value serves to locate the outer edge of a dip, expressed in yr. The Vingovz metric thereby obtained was 843.0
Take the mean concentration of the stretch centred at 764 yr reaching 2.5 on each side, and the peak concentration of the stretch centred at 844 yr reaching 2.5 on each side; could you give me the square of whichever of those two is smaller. 3116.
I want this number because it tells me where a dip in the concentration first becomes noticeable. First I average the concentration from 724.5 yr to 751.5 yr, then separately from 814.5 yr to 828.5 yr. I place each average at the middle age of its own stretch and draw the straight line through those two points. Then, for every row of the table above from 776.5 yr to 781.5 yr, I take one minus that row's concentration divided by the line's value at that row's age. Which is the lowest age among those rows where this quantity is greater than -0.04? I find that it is 777.0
